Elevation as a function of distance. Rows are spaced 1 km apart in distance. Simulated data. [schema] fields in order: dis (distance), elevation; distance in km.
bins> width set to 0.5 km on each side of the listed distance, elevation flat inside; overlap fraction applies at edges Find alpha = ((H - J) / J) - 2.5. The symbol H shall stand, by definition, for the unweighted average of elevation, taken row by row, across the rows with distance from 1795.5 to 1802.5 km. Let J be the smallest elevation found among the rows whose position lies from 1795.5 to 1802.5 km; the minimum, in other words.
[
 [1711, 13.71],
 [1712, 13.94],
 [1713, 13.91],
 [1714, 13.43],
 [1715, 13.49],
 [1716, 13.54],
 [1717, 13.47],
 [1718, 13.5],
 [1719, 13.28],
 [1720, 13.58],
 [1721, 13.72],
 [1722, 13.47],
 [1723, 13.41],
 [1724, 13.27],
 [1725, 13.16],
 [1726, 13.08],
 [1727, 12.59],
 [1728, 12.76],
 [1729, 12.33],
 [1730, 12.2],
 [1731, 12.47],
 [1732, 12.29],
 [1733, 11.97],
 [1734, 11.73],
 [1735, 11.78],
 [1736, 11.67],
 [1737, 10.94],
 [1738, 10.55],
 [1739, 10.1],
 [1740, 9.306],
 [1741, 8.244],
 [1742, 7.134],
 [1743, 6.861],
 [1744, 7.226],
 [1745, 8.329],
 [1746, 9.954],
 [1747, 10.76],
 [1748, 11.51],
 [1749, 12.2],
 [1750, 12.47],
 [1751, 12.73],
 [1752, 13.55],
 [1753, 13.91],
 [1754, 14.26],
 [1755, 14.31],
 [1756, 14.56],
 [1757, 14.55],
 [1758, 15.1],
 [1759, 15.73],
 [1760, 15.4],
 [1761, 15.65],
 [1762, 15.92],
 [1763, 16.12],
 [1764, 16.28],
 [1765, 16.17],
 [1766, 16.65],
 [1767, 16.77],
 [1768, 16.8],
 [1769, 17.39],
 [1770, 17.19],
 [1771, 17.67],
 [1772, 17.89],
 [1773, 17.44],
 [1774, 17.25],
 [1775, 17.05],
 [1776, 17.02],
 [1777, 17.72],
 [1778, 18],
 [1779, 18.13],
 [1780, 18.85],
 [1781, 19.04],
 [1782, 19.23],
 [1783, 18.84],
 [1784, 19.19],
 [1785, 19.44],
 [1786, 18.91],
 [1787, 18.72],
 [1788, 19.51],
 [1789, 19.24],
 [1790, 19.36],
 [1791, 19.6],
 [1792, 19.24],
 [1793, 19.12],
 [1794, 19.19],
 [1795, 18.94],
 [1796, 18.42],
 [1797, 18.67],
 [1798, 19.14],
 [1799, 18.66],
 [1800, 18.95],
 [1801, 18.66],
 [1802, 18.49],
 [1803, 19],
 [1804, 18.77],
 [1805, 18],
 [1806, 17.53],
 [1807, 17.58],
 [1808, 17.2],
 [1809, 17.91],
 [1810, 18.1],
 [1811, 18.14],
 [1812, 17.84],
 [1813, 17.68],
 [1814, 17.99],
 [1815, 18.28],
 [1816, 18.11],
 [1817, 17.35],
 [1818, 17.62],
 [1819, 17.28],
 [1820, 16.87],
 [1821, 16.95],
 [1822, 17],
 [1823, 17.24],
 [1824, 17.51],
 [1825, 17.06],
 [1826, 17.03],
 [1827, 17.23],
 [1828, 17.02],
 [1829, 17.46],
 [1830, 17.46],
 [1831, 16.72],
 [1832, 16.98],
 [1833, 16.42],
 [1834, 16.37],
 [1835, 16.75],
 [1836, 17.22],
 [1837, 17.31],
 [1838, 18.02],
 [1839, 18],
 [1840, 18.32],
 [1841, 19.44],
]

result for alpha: -2.48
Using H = 18.7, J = 18.42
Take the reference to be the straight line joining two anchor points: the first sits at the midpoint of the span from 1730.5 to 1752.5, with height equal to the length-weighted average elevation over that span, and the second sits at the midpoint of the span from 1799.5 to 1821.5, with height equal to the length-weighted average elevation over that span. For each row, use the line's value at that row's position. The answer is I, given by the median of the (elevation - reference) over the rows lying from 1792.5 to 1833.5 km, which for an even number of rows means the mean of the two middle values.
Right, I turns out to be 0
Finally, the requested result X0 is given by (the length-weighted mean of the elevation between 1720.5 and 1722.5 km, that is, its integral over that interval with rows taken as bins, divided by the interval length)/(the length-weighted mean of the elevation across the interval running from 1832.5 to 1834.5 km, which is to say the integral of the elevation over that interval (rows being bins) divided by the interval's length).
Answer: 0.83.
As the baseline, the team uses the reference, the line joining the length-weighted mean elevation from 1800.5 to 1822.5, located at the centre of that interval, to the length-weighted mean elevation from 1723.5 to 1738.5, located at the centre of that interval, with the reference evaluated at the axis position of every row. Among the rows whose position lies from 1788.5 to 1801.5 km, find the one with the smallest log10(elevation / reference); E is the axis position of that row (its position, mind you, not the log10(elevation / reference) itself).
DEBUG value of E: 1801 km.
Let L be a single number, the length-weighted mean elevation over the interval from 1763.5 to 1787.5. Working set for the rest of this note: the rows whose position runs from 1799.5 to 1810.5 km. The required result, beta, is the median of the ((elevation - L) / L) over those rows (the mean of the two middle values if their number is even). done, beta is 0.02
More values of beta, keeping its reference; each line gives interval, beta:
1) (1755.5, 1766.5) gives -0.12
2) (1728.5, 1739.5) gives -0.34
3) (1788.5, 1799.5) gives 0.07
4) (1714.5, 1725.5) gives -0.24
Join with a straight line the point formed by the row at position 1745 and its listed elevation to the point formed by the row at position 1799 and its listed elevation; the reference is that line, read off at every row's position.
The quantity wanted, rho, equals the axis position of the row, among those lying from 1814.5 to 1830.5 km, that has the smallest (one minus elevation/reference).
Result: 1815 km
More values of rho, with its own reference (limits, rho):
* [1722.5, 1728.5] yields 1723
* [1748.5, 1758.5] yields 1754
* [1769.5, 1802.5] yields 1771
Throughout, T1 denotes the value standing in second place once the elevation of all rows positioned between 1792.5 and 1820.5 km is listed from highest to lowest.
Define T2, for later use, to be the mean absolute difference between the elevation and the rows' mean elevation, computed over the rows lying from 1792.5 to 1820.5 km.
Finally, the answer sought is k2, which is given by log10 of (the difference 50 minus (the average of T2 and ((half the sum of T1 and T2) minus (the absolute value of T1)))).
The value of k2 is 1.74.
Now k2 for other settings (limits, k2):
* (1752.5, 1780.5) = 1.73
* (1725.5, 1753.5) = 1.72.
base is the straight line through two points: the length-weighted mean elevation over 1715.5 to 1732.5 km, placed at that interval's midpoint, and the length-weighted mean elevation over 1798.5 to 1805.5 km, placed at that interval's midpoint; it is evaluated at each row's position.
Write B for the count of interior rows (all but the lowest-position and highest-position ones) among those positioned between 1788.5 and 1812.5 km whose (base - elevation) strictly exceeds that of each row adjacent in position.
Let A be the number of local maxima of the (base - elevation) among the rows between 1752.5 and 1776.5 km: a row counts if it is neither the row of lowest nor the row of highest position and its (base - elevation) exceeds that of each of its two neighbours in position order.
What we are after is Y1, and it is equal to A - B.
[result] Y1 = 2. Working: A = 6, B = 4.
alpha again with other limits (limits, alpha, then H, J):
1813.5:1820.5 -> -2.45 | 17.6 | 16.87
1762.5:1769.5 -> -2.47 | 16.6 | 16.12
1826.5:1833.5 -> -2.46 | 17.0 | 16.42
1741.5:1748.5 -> -2.21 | 8.8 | 6.861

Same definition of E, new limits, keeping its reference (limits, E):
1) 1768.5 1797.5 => 1796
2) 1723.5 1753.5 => 1743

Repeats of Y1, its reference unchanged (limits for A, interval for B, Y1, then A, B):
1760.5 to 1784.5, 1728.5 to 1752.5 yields 3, 5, 2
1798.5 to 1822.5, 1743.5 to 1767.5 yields 1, 5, 4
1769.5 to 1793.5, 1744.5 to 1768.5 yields 0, 4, 4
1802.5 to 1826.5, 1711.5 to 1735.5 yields 2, 5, 3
